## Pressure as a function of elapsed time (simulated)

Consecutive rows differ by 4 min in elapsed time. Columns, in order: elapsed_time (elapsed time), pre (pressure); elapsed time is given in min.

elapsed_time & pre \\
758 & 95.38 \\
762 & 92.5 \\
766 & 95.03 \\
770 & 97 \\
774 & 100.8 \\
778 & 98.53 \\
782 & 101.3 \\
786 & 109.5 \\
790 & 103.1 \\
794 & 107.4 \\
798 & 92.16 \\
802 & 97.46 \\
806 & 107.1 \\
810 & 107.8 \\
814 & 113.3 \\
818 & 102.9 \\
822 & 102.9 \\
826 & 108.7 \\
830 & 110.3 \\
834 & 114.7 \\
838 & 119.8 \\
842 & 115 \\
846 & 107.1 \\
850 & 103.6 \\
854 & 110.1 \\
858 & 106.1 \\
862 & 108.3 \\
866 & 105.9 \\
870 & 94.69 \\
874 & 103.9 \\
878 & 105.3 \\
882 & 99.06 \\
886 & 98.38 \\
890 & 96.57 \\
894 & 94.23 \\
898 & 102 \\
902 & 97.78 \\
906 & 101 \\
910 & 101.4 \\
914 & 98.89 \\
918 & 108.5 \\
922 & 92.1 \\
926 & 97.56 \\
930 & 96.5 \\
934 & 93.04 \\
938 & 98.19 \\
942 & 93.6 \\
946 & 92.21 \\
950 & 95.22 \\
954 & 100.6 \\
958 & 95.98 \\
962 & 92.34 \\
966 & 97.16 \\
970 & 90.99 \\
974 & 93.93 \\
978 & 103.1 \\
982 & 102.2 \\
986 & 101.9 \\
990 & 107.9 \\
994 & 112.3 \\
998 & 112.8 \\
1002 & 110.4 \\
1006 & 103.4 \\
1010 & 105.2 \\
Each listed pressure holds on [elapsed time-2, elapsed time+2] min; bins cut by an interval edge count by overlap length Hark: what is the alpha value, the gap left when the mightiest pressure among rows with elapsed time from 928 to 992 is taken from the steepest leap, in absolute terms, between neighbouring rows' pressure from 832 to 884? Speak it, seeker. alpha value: -97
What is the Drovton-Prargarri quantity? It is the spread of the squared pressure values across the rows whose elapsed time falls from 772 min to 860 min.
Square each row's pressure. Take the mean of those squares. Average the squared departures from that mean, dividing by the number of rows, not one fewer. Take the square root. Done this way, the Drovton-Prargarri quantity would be 1331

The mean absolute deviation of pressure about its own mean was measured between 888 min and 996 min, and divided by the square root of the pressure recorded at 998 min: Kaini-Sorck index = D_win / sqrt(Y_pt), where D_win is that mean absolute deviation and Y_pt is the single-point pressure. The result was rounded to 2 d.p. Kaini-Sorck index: 0.40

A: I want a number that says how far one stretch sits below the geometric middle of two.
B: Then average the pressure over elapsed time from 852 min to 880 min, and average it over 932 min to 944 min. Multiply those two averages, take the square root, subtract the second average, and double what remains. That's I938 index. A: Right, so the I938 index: 10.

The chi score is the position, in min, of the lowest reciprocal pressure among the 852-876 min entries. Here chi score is 854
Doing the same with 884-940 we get 918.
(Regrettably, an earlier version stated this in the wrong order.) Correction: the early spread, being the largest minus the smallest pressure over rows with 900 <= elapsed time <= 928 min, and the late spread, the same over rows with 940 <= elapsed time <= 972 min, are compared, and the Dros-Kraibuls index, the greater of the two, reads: 16.4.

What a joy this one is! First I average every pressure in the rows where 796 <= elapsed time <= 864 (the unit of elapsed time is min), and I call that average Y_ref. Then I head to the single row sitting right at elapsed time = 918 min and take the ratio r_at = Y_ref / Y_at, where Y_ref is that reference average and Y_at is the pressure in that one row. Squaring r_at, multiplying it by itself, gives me 0.98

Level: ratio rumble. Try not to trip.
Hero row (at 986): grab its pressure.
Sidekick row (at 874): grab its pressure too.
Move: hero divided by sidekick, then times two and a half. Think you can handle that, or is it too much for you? 2.45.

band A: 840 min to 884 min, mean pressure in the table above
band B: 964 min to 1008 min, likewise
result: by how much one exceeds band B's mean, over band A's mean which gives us -0.97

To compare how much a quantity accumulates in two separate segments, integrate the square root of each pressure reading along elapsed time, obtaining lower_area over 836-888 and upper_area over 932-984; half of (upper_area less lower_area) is -13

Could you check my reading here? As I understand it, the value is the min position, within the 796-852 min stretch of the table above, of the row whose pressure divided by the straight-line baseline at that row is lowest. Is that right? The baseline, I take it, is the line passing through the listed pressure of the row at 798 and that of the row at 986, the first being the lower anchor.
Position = 798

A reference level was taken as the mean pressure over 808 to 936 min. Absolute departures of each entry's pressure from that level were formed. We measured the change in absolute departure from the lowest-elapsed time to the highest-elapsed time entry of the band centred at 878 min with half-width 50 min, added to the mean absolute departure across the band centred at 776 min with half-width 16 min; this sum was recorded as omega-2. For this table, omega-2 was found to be 4.9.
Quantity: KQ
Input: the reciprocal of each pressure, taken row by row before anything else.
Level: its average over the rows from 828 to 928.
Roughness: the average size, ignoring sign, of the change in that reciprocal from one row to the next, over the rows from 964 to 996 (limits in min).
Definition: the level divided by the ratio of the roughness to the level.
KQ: 0.218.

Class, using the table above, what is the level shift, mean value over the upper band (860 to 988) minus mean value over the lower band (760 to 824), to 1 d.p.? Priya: -3.3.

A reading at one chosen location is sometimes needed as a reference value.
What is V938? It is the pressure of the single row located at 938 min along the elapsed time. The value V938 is 98.19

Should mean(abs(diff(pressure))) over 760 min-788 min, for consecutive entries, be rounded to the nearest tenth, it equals 3.6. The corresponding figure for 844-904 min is 4.5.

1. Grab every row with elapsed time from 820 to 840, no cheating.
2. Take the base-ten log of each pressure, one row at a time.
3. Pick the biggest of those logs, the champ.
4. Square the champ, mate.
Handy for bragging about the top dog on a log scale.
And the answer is 4.3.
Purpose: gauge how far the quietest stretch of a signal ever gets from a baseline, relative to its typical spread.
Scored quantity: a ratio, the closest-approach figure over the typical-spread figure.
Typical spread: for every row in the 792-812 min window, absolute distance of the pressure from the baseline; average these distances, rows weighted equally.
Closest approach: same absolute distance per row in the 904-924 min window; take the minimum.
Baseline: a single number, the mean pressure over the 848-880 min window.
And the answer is 0.60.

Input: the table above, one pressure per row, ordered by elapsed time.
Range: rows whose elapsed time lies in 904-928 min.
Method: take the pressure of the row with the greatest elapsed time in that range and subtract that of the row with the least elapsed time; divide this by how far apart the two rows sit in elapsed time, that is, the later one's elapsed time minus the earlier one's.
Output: -0.17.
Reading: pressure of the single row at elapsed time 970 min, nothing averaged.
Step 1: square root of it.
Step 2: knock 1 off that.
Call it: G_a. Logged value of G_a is 8.54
